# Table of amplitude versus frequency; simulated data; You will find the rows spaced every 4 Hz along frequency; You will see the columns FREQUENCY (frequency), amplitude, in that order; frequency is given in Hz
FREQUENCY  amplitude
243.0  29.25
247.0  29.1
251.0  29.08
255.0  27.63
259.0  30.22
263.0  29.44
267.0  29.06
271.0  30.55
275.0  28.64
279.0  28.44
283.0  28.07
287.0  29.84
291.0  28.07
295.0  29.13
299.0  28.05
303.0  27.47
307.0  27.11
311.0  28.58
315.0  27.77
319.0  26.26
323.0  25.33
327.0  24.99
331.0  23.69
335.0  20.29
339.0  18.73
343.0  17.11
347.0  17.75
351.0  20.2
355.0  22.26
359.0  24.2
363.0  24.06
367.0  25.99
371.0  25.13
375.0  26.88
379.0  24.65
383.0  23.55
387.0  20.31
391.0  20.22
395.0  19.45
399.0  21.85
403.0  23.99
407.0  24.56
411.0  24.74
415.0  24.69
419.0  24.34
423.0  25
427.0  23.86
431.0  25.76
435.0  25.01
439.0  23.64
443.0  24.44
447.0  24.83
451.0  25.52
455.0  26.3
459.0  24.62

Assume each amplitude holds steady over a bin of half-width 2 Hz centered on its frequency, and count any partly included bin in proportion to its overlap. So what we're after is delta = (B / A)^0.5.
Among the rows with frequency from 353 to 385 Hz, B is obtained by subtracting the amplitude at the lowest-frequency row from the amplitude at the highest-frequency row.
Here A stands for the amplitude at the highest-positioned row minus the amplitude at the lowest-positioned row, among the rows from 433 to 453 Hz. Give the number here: 1.6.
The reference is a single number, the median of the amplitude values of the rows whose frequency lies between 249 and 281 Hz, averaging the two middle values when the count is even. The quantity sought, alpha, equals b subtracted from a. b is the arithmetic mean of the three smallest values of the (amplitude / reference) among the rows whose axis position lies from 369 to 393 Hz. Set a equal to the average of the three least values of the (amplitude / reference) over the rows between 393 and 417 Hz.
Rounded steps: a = 0.75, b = 0.73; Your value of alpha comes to 0.01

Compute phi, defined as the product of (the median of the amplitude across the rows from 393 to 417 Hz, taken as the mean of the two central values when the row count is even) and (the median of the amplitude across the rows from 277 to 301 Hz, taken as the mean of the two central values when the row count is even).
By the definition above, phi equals 686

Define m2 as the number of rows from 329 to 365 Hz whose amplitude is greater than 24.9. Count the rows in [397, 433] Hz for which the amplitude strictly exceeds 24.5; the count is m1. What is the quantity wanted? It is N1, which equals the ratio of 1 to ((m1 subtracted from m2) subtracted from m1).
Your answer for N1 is 0.100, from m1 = 5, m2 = 0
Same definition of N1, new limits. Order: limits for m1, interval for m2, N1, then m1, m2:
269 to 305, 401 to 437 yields 0.067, 9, 3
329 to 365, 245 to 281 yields -0.111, 0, 9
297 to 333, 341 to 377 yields 0.077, 8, 3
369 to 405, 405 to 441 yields 0.333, 3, 3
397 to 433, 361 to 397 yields 0.143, 5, 3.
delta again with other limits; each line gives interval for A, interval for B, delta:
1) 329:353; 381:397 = 1.1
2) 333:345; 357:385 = 0.5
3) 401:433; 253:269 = 0.9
